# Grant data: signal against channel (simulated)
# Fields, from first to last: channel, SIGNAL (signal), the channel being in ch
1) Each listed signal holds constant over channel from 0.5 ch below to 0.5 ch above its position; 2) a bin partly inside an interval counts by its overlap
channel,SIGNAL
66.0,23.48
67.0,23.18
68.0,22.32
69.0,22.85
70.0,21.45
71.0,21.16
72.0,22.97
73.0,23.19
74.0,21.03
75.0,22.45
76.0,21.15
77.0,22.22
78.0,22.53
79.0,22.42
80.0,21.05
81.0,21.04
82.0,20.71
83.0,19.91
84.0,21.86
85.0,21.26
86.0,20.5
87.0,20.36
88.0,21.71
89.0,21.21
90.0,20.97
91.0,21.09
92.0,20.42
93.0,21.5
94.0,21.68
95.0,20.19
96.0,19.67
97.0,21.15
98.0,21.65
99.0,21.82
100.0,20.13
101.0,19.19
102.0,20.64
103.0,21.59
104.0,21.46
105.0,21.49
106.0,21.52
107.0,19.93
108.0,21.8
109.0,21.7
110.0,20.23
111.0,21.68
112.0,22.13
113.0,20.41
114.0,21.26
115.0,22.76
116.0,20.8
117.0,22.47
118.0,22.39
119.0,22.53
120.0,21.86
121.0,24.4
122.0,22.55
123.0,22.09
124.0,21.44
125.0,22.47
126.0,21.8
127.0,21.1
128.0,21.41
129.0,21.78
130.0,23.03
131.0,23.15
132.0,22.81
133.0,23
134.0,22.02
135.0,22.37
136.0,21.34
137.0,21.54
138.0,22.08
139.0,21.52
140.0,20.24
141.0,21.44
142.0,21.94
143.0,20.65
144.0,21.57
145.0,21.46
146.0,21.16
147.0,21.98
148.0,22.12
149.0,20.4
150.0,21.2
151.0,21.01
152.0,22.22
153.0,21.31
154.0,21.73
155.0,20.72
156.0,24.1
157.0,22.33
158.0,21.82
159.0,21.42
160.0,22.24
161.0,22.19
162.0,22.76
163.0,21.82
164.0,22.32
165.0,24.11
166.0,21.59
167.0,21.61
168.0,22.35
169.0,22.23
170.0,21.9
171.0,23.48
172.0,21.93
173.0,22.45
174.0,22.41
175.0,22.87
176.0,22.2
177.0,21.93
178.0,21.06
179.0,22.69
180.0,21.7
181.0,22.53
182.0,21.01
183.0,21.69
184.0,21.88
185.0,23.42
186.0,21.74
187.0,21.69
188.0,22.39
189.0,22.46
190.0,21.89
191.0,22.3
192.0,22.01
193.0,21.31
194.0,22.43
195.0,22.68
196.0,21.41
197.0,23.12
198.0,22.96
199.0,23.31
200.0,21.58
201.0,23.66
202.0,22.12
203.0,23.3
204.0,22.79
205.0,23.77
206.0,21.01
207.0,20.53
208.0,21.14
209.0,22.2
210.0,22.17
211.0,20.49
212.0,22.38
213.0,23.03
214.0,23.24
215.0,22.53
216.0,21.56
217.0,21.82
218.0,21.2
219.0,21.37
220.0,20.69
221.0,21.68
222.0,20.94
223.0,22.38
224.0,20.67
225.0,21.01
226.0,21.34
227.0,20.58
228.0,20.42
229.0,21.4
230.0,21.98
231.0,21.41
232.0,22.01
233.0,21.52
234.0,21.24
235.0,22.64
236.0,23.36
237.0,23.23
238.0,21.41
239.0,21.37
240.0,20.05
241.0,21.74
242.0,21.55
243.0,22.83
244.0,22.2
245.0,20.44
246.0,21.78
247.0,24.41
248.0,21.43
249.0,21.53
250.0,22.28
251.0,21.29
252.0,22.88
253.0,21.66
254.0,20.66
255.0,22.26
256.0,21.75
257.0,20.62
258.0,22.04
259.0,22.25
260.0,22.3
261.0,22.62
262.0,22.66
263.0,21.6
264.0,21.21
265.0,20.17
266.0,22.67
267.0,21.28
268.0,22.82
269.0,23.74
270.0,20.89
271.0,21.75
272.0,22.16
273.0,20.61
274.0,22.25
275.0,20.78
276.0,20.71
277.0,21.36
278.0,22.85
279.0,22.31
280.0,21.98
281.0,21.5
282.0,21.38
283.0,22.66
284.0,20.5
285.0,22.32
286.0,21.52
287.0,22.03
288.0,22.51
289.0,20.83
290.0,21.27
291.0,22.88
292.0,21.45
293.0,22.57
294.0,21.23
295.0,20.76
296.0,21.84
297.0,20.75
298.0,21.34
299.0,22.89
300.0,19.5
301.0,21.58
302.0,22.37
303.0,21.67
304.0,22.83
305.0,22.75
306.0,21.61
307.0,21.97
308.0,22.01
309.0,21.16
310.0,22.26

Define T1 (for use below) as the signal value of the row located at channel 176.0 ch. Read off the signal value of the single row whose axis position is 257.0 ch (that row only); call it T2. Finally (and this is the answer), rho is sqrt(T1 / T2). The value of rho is 1.04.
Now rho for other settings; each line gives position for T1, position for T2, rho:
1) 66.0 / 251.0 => 1.05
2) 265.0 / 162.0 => 0.94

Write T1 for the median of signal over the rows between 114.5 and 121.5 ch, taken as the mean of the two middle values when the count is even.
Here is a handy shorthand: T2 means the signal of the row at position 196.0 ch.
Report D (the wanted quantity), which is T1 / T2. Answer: 1.05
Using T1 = 22.5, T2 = 21.41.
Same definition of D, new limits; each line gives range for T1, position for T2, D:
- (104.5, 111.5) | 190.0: 0.98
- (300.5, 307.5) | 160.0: 0.99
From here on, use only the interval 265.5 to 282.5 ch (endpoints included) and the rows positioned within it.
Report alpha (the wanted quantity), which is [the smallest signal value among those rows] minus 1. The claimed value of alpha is 19.6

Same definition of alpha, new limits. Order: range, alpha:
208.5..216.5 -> 19.5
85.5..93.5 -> 19.4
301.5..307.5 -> 20.6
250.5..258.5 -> 19.6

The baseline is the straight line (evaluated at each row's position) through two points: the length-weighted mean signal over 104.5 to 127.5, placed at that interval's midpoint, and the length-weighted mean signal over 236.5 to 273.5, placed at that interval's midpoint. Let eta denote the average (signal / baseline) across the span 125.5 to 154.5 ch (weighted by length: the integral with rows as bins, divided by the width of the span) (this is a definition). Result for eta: 1.00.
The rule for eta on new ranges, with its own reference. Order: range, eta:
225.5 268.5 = 1.00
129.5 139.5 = 1.02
